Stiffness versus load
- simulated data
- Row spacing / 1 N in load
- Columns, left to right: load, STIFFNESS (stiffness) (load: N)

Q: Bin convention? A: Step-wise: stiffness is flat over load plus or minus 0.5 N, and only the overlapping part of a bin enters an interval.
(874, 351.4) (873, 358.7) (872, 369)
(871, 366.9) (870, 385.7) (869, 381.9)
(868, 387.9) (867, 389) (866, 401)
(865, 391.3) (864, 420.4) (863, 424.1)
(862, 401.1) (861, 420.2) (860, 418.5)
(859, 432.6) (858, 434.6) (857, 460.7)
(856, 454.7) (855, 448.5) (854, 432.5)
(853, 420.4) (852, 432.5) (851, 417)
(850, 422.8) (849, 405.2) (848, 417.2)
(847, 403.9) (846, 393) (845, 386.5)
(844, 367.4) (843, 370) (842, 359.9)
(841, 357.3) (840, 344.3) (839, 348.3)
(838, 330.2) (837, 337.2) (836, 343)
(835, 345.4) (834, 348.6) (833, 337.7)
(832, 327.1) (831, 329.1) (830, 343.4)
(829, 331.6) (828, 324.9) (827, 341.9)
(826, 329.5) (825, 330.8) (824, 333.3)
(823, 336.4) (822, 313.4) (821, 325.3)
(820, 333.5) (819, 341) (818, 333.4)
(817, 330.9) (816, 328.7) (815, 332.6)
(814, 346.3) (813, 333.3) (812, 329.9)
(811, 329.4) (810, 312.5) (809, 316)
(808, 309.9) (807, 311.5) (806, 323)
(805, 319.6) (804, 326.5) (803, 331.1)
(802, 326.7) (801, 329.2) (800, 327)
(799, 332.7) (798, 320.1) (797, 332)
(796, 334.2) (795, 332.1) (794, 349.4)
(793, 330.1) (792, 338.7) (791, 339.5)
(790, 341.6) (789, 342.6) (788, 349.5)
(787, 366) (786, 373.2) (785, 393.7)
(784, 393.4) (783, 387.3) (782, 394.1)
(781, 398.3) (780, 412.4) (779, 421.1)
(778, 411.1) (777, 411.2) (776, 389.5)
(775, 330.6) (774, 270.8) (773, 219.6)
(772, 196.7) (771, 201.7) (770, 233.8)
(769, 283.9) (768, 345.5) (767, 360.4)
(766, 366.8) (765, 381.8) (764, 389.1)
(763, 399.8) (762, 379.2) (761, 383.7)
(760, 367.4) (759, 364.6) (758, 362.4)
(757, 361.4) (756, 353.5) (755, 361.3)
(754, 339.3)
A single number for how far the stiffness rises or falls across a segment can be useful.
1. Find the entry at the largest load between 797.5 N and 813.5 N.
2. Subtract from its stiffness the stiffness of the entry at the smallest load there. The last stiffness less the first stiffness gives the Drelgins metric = 13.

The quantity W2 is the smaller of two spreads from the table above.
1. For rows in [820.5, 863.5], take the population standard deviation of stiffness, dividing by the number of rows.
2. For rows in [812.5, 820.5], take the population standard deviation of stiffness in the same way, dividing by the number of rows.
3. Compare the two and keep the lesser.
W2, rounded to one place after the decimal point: 5.4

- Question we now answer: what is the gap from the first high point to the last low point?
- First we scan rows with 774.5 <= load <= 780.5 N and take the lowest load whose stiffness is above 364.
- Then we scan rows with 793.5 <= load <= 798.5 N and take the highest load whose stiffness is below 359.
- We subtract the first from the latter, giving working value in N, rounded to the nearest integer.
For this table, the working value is 22 N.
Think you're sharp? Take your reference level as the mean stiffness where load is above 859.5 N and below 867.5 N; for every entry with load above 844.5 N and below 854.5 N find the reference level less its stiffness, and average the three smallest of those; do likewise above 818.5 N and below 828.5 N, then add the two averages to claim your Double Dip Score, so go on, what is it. 47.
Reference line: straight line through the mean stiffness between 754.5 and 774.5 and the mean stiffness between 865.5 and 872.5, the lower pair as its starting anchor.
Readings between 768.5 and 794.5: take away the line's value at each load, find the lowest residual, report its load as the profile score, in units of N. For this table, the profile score 772 N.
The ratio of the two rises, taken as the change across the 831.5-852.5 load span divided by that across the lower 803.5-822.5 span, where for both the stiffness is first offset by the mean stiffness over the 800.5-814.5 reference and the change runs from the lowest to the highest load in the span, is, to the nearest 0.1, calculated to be -8.0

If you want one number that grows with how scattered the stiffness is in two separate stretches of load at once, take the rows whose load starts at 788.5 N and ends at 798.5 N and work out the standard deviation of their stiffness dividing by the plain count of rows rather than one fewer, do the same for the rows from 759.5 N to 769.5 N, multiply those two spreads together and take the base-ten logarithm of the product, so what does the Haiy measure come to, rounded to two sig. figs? 2.4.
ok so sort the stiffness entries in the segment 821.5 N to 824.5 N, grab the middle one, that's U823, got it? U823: 333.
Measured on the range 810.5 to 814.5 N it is 332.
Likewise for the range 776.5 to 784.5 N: 405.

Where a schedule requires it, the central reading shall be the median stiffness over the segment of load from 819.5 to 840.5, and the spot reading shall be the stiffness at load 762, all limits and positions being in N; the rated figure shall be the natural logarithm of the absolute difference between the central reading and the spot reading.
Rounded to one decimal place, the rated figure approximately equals 3.8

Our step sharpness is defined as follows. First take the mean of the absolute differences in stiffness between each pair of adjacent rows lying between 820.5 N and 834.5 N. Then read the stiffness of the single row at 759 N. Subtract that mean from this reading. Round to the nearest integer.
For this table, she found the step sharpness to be 355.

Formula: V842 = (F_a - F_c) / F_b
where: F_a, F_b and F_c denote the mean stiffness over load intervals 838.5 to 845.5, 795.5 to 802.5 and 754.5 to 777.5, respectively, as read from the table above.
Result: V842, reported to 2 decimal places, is 0.08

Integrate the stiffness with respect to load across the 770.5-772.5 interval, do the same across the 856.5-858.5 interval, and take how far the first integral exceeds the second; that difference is -497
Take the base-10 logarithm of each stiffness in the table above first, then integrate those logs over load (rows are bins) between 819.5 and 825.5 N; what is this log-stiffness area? 15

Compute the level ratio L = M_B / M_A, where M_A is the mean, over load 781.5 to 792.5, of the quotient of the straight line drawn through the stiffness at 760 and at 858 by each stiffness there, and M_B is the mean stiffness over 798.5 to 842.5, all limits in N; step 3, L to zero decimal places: 313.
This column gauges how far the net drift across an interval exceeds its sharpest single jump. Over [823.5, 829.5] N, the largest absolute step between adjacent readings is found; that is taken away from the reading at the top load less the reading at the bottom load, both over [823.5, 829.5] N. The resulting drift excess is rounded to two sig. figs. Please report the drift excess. -19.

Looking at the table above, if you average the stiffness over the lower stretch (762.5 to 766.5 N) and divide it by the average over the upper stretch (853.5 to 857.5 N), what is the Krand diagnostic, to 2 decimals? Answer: 0.86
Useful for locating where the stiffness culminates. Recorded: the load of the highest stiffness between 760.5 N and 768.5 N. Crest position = 763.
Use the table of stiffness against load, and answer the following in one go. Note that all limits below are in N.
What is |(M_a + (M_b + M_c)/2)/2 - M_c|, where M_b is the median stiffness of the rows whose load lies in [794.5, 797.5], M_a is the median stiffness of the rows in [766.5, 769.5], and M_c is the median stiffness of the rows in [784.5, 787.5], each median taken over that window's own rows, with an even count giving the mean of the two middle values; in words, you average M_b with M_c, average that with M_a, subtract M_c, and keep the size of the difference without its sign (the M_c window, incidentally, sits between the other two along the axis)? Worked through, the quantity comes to 24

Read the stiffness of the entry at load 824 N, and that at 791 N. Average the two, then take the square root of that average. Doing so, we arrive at 18.3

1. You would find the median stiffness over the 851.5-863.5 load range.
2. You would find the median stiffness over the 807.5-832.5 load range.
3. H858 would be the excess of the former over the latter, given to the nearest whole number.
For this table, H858 102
